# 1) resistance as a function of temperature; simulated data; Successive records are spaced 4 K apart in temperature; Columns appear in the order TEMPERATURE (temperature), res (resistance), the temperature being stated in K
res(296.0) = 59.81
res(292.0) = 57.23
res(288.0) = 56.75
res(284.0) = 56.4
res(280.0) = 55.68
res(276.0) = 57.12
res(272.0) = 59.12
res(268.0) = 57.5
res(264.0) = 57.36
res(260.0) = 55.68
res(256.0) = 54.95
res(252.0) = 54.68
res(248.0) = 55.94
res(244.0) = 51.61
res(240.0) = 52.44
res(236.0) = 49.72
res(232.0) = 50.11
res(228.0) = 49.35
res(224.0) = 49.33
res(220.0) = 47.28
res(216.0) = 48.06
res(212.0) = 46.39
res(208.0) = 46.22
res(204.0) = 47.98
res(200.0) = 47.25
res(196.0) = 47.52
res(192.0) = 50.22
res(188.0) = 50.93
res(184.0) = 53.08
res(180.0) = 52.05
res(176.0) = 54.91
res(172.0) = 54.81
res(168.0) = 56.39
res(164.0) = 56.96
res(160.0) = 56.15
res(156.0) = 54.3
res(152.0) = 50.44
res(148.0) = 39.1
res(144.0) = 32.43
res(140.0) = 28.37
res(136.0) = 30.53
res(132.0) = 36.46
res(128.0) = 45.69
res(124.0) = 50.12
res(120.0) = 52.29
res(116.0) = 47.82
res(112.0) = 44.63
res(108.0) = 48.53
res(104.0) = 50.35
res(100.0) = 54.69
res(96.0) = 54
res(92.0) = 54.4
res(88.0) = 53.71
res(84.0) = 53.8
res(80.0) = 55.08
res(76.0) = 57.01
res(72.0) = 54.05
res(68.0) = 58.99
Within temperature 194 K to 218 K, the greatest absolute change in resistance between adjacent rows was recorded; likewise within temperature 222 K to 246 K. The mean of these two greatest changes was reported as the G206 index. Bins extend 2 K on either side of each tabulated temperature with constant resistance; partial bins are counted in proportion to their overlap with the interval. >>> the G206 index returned 2.2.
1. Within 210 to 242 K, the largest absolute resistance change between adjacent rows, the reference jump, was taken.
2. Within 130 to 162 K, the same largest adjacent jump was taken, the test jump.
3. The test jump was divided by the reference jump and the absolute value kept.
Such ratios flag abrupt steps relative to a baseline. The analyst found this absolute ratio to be 4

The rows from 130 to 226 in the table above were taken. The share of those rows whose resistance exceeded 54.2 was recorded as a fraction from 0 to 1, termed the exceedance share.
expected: 0.25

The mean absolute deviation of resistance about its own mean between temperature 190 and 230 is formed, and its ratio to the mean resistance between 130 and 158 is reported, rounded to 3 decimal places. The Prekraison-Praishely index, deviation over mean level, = 0.026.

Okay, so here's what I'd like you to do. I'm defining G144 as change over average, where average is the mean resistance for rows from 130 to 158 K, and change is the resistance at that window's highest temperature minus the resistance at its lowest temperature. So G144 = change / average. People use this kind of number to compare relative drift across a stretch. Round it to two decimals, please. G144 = 0.46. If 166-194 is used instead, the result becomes -0.12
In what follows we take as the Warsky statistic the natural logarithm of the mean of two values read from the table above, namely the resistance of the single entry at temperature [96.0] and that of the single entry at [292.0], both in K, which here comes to 4.02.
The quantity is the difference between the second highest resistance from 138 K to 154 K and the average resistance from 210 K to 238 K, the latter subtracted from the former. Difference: -10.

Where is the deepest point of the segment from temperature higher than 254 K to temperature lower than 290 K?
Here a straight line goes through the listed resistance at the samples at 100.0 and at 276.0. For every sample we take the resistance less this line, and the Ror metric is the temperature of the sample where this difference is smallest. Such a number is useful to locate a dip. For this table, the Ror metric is 256.0 K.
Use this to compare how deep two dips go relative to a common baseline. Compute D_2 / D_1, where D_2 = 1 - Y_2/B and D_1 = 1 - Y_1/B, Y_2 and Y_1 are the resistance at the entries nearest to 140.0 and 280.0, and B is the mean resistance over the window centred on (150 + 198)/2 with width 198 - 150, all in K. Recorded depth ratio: -10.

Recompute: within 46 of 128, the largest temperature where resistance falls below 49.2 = 148.0 K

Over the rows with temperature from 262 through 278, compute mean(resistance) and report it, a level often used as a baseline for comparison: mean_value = 58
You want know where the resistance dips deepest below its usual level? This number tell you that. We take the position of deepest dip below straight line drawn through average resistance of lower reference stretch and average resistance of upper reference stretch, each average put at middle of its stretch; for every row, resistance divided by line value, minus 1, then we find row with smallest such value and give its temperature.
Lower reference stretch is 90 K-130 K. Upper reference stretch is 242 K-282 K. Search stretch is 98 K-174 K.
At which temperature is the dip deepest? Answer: 140.0 K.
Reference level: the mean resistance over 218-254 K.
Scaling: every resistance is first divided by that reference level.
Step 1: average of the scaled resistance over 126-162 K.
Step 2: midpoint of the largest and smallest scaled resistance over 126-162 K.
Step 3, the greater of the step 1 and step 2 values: 0.83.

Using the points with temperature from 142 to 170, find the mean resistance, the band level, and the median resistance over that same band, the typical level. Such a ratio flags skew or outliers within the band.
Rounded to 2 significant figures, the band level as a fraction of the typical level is 0.91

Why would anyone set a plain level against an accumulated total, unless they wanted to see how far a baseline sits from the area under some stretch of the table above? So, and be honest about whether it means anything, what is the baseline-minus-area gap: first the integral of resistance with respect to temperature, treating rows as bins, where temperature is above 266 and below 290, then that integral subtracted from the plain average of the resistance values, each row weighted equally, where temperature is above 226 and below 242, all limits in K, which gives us -1320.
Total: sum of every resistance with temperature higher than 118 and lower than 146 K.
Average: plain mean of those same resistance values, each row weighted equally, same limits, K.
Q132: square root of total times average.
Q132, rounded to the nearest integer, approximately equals 104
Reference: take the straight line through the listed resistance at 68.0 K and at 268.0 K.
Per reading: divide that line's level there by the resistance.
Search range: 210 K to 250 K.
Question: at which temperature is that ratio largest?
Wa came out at 212.0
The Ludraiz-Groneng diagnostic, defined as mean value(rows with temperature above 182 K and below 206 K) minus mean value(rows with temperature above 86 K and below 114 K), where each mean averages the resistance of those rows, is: -2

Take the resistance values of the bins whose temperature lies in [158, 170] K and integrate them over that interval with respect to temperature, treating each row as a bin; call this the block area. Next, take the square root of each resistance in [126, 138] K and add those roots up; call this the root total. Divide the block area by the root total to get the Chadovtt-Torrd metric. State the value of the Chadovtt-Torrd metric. 37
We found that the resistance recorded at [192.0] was 50.22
